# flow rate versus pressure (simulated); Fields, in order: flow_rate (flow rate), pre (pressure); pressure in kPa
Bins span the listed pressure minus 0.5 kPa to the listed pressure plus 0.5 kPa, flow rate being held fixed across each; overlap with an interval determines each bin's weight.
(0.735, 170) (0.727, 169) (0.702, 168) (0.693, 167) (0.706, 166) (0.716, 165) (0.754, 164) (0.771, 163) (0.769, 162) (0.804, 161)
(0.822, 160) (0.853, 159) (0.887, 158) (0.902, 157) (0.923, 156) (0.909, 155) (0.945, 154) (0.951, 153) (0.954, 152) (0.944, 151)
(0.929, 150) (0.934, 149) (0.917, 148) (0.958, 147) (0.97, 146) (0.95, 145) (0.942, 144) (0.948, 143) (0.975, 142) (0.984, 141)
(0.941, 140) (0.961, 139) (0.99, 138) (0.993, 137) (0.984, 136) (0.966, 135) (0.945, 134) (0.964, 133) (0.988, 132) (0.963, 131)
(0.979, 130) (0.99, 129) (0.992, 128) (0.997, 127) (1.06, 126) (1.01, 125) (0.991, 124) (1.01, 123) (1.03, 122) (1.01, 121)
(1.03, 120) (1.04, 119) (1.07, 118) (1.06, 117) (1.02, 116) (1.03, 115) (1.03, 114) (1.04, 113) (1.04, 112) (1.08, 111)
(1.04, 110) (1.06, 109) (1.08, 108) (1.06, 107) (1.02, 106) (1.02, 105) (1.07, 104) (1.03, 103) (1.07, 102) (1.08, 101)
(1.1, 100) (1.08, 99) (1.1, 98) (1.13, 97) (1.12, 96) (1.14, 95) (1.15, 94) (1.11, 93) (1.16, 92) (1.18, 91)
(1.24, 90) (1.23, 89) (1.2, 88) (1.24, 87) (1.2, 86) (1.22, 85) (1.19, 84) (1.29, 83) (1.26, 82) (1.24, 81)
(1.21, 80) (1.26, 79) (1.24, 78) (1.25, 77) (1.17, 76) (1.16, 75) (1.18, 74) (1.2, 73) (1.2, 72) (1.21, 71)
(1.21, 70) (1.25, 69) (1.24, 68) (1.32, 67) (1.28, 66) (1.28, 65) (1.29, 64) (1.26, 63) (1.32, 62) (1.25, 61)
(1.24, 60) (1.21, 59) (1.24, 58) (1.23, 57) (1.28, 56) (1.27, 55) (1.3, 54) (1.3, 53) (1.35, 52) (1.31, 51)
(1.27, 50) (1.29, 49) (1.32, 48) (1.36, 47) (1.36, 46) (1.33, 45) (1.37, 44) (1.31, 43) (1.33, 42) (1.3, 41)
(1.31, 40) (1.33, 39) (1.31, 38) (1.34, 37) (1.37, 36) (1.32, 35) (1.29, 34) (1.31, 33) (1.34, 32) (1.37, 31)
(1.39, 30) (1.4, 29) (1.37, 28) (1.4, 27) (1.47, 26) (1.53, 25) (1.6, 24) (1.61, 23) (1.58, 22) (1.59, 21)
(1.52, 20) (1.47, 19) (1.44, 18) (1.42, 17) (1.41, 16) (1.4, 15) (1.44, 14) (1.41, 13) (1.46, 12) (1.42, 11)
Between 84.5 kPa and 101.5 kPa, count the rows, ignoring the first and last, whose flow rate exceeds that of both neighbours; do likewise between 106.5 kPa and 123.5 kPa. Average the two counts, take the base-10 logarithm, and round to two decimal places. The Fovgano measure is 0.65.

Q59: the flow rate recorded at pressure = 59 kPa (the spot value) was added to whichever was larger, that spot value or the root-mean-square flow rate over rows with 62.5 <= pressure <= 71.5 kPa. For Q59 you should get 2.47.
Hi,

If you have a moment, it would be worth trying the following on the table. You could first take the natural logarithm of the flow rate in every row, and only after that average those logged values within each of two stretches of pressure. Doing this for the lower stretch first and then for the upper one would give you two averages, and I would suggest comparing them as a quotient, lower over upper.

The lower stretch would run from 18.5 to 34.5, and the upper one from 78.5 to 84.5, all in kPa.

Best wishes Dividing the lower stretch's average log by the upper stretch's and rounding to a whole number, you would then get 2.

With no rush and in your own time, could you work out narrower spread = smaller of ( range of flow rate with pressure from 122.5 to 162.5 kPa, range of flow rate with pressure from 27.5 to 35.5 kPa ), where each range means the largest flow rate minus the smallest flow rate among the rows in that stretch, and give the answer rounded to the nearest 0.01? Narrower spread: 0.11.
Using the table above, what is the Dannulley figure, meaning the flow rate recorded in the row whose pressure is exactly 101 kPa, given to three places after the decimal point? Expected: 1.080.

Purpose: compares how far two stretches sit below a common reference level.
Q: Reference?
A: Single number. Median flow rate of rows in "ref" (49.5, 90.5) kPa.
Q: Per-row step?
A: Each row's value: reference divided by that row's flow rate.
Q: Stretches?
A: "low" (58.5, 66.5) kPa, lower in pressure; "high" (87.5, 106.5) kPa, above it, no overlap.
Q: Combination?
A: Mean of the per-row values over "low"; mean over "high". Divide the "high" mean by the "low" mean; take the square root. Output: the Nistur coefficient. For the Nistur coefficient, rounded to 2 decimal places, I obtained 1.07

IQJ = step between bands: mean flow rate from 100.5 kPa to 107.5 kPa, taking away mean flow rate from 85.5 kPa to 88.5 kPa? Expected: -0.16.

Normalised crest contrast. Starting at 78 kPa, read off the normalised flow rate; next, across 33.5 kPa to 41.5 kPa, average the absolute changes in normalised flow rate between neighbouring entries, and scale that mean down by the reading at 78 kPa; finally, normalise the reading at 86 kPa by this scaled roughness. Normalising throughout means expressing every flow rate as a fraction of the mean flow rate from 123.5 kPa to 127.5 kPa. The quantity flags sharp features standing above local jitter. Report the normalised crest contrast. 54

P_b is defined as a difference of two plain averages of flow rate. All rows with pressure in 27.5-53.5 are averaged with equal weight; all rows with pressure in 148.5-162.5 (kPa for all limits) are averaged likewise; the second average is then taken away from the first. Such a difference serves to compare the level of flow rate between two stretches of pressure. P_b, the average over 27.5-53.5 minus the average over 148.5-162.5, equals 0.44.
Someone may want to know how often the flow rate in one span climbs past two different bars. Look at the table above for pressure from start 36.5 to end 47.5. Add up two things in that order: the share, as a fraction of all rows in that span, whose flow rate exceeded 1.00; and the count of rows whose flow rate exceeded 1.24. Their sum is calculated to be 12.0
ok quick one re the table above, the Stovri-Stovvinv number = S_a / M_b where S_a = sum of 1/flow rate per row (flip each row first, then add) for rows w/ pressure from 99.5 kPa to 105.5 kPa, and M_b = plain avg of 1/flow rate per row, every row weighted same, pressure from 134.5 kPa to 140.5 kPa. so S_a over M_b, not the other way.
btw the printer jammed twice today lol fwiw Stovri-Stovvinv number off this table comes 5.5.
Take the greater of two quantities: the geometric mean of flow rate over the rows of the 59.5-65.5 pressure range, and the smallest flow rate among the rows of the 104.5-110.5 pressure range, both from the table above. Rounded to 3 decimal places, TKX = 1.273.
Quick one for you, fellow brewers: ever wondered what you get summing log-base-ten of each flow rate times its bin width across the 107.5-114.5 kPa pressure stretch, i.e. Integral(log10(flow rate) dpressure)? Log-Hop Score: 0.16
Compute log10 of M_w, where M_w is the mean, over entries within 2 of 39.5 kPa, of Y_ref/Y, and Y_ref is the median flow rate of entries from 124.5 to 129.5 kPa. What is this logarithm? -0.12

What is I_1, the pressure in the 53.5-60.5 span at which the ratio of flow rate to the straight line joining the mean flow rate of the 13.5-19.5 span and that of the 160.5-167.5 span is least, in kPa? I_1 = 59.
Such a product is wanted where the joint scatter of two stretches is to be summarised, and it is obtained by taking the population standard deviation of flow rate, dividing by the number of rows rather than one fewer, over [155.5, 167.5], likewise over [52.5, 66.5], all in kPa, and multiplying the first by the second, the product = 0.0022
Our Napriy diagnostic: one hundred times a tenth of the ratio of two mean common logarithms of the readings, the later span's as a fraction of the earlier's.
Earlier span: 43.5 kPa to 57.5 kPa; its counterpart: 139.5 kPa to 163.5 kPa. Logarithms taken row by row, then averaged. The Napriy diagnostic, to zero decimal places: -4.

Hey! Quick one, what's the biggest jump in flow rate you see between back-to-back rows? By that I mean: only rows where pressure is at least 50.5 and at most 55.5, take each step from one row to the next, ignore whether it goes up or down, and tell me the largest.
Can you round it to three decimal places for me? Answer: 0.050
